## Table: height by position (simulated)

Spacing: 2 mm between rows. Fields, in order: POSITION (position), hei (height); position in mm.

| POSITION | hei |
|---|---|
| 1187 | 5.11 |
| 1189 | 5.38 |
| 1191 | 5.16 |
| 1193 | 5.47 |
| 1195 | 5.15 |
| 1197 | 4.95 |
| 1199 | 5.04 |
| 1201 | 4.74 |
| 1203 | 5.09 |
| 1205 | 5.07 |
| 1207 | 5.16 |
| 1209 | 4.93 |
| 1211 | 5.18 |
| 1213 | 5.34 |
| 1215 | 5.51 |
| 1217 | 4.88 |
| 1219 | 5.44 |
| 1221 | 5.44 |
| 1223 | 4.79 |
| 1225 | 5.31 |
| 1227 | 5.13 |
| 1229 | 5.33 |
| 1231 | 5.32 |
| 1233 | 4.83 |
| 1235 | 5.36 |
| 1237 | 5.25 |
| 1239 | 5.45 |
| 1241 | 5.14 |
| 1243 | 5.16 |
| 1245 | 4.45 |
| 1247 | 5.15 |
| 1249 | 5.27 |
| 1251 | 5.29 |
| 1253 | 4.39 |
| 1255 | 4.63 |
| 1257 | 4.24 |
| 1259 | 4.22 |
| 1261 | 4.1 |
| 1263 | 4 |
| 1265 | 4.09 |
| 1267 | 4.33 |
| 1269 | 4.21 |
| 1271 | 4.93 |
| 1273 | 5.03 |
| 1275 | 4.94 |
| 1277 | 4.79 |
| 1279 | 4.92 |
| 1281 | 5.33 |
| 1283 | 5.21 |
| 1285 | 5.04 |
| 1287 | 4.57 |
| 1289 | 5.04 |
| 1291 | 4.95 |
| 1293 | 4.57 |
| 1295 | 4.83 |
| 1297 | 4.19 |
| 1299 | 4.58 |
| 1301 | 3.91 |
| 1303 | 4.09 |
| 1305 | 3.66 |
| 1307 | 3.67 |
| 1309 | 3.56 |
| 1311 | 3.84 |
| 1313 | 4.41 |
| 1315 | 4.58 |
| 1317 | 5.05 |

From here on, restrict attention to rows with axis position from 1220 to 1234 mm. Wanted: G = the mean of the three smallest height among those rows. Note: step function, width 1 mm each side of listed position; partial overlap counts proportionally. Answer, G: 4.9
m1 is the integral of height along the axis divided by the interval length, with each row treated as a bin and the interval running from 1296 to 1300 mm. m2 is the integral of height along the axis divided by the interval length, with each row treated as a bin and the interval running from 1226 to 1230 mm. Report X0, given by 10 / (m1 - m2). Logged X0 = -12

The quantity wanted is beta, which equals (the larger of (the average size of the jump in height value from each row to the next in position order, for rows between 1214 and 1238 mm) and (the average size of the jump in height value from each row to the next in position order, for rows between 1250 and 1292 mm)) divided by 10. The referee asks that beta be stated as 0.035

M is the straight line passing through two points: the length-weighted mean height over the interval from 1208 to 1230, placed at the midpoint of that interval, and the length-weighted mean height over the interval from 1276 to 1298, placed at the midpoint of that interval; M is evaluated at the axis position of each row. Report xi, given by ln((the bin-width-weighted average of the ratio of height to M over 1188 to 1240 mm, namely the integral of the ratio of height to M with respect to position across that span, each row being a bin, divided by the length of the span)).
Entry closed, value -0.01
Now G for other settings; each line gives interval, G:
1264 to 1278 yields 4.2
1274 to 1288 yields 4.8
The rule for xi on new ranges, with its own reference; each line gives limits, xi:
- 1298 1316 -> -0.16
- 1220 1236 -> 0.01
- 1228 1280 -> -0.05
